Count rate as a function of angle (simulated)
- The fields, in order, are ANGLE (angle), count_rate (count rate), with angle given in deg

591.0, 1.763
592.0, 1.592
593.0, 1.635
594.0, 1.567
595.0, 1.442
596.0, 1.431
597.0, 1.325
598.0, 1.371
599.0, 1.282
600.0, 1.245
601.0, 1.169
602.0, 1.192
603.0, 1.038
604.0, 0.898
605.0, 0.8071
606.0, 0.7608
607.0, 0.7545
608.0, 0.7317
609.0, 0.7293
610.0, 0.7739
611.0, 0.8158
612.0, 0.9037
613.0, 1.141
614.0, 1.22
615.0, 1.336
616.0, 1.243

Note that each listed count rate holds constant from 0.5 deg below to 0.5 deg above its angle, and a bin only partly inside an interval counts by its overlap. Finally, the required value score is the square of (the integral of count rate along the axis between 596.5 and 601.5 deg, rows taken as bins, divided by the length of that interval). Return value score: 1.6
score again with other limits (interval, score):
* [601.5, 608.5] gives 0.8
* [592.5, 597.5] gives 2.2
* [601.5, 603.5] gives 1.2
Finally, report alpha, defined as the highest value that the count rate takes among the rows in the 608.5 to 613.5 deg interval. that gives 1.141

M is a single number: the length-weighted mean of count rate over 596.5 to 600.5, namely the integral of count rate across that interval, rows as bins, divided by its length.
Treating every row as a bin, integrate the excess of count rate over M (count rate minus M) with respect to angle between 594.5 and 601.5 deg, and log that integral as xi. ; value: 0.1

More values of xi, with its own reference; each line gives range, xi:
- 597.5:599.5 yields 0.0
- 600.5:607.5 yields -2.5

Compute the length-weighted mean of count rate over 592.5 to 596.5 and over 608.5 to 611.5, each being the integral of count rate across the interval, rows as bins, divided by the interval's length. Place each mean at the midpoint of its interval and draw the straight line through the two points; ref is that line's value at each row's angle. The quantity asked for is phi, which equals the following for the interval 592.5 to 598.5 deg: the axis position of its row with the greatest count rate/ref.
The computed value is 593.0 deg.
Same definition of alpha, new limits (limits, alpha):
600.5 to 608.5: 1.192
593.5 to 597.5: 1.567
